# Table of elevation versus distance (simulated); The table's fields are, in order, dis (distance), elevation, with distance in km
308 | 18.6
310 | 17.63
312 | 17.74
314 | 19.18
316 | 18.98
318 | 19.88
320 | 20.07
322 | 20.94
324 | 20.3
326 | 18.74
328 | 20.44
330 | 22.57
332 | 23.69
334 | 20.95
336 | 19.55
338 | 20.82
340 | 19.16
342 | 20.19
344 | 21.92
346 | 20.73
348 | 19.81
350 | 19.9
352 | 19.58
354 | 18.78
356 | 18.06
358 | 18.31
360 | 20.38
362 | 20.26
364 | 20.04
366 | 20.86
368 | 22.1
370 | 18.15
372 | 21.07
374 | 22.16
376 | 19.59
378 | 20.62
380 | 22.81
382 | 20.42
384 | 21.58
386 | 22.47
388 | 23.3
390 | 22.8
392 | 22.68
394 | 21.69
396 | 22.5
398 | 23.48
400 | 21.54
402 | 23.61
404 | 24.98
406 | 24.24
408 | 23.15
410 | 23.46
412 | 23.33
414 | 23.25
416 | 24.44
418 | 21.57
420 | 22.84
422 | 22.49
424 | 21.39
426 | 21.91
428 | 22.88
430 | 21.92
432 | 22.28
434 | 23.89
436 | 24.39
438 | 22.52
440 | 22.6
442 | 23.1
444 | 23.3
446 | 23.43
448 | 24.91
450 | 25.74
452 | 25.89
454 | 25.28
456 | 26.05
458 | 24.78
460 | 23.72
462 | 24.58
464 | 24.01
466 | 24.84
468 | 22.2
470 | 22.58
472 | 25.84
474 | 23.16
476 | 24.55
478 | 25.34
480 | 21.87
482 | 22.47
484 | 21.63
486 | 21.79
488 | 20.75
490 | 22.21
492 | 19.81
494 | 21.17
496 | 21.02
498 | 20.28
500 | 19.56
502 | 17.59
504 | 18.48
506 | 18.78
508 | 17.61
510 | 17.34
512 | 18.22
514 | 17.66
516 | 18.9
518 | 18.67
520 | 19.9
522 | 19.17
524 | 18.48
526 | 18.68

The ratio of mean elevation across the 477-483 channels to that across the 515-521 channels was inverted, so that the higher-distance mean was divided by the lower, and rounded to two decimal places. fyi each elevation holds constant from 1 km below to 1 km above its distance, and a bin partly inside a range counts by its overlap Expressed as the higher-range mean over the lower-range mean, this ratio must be 0.82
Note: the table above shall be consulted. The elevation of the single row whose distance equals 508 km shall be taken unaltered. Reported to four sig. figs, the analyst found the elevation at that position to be 17.61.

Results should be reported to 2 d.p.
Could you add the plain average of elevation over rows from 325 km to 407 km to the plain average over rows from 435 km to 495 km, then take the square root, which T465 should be 6.68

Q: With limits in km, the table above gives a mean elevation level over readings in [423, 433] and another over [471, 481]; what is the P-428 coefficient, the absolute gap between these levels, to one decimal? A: 2.1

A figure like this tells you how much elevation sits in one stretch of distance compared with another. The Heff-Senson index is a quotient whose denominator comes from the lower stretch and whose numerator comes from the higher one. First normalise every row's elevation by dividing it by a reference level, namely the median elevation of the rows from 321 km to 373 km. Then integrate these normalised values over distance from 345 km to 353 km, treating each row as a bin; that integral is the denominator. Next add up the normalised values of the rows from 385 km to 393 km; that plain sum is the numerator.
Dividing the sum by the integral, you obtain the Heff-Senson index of 0.57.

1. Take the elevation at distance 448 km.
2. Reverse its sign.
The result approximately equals -25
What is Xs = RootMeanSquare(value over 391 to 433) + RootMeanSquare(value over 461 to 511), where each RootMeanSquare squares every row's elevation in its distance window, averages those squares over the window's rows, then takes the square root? 44.6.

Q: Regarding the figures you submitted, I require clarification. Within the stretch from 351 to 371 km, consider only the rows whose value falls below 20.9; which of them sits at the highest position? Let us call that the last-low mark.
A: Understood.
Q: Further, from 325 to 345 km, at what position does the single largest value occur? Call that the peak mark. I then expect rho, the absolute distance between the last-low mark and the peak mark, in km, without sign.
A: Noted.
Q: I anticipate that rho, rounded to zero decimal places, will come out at 38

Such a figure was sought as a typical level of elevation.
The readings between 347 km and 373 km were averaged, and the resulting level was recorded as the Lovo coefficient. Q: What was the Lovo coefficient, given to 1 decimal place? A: 19.8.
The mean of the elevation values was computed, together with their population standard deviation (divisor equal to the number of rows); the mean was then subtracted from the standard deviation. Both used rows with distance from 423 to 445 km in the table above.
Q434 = -21.9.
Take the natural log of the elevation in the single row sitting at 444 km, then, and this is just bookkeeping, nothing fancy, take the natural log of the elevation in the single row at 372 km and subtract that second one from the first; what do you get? 0.10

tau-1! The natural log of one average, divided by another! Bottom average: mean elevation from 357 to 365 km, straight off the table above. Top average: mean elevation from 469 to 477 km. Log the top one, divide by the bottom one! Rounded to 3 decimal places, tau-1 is 0.161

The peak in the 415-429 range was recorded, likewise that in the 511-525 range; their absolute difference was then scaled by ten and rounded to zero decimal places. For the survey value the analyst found 45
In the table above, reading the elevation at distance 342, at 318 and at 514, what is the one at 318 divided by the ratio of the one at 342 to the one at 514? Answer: 17.4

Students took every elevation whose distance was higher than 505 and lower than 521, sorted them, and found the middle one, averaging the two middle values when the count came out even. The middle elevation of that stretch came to 18.4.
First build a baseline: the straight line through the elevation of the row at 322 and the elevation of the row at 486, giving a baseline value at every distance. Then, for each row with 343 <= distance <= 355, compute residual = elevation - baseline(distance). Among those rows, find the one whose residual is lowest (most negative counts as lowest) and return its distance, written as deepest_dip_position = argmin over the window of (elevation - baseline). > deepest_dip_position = 354 km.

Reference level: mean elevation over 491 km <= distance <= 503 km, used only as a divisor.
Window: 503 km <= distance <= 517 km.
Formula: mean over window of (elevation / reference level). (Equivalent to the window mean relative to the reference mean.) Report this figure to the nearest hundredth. 0.91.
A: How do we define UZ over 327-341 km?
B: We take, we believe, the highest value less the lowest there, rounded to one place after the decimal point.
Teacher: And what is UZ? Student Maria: 4.5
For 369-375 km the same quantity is 4.0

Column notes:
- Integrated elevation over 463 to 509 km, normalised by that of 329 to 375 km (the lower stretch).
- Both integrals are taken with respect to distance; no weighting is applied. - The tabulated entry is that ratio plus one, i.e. 2.06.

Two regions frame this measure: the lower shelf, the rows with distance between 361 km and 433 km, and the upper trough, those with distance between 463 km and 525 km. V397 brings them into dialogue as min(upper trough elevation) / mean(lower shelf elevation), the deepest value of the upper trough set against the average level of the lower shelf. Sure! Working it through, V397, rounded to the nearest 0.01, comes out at 0.78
